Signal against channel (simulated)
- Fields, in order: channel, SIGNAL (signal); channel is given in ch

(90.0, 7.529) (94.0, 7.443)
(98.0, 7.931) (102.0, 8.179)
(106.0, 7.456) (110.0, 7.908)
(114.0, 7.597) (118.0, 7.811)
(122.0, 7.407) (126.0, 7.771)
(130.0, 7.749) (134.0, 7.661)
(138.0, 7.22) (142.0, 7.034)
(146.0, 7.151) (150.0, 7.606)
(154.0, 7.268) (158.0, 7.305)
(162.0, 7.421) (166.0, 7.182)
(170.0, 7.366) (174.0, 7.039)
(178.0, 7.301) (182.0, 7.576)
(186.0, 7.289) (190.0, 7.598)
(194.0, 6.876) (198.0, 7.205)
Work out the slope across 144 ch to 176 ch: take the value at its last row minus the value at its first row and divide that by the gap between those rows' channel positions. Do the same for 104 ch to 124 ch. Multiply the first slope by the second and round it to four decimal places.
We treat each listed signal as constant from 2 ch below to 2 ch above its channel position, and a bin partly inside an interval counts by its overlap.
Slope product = 0.0000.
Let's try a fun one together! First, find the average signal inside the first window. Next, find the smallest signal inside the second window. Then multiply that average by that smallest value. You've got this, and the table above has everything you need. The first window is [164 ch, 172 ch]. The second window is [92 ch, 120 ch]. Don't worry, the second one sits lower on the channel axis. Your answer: 54.1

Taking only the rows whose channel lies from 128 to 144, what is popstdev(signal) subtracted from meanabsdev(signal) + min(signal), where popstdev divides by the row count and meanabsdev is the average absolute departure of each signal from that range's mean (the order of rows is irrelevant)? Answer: 7.0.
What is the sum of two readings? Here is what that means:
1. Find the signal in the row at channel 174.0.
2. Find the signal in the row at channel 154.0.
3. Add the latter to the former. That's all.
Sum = 14.3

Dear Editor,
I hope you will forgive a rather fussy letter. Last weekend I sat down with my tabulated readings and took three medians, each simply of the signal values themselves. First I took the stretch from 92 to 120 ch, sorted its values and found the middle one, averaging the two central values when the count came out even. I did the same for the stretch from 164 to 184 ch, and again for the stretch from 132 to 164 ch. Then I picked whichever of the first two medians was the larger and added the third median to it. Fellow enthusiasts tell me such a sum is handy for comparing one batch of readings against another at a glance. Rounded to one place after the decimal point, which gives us 15.1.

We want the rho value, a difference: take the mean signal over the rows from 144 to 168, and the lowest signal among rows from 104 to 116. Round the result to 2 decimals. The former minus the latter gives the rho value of -0.13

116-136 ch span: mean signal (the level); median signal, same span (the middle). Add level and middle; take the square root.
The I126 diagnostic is 3.93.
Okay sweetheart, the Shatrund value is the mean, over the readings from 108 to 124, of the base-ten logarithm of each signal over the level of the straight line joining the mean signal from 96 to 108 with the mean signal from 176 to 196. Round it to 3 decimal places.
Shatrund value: -0.005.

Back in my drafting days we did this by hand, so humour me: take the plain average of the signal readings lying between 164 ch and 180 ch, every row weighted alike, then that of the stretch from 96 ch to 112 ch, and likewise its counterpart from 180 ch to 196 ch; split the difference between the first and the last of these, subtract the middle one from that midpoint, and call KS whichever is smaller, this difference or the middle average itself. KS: -0.590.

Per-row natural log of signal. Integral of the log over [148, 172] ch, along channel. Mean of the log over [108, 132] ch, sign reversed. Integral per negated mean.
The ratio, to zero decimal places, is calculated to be -23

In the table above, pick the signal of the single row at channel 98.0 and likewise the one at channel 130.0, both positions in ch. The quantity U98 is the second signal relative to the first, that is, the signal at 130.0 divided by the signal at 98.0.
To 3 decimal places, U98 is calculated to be 0.977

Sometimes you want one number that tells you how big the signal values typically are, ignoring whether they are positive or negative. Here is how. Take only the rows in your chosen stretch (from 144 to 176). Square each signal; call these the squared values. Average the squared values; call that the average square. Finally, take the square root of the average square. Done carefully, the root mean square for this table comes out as 7.29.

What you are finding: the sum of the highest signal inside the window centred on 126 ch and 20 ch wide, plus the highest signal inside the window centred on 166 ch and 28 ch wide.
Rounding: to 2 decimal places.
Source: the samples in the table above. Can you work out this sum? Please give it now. 15.23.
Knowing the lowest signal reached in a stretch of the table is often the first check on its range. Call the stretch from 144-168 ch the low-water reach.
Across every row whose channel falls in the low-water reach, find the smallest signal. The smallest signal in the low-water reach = 7.151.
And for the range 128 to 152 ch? 7.034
